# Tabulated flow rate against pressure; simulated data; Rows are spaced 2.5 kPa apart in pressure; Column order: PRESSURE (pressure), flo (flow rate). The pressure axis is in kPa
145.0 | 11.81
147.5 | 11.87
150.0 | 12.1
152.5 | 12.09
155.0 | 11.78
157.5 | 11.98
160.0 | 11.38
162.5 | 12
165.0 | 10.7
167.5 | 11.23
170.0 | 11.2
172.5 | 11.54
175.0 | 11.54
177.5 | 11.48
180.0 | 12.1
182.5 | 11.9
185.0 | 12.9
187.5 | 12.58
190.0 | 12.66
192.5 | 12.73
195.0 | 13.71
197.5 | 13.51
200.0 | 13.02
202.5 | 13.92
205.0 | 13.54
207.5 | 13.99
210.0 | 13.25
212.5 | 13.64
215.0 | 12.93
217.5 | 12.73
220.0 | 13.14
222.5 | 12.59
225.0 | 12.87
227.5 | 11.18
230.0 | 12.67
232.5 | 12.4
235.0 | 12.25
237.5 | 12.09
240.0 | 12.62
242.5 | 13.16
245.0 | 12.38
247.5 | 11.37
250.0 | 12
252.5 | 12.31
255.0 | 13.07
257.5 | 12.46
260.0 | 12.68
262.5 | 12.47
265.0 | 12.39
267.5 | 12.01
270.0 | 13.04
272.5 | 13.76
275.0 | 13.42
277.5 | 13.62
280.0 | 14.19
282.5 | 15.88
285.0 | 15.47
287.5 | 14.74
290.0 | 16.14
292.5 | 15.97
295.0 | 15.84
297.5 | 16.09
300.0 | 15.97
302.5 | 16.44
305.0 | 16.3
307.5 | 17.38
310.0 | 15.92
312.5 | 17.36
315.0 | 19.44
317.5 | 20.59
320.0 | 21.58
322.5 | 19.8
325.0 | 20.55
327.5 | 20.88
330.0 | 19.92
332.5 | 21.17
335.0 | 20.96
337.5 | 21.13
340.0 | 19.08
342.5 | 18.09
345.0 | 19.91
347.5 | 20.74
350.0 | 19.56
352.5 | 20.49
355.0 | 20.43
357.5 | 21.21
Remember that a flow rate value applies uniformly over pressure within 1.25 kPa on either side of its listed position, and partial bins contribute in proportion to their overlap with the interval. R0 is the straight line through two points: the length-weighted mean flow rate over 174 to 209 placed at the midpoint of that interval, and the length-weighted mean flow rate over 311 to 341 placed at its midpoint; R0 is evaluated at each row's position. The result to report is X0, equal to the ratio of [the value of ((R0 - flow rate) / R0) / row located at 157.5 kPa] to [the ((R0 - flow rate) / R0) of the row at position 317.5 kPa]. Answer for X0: 2.0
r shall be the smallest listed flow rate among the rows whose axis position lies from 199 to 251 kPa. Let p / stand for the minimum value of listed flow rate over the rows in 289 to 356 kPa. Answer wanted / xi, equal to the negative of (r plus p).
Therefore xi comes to -27.0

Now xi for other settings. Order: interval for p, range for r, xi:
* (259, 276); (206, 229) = -23.2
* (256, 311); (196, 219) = -24.7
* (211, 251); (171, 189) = -22.7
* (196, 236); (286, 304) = -25.9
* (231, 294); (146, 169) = -22.1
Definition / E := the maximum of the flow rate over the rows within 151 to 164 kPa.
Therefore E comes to 12.09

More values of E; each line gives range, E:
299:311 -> 17.38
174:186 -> 12.9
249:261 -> 13.07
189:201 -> 13.71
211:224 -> 13.64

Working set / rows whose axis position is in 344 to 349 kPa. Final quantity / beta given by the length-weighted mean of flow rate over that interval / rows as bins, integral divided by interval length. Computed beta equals 20.3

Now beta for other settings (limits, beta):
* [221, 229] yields 12.3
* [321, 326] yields 20.2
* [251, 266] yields 12.6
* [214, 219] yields 12.8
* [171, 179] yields 11.5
